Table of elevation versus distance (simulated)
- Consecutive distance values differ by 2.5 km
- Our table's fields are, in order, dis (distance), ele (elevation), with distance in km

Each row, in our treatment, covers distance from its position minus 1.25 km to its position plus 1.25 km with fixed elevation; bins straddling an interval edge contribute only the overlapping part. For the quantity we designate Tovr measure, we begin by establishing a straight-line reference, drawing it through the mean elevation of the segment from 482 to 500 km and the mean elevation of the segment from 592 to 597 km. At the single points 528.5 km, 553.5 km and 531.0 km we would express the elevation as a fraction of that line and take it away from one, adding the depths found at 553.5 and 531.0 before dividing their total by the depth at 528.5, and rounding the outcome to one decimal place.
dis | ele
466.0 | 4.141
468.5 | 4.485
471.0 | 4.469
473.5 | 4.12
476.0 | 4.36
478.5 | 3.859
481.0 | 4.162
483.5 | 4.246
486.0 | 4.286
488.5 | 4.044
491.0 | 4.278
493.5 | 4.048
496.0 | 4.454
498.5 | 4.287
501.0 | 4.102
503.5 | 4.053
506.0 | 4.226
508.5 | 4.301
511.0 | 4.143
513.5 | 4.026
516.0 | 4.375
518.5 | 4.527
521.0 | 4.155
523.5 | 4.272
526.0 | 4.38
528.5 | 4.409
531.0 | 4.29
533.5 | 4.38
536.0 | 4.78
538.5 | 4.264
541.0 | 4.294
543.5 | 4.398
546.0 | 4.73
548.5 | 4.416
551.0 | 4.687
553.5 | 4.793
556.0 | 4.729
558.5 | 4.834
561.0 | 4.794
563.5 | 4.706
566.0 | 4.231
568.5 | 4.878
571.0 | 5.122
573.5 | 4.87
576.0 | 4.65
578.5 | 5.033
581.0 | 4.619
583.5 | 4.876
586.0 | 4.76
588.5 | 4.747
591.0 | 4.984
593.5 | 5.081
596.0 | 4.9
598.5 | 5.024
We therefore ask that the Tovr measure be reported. 1.4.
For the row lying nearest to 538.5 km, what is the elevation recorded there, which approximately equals 4.264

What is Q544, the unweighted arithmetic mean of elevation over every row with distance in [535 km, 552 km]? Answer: 4.5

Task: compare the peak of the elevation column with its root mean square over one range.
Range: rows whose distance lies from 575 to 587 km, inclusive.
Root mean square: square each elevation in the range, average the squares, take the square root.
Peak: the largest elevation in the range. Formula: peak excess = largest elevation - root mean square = 0.24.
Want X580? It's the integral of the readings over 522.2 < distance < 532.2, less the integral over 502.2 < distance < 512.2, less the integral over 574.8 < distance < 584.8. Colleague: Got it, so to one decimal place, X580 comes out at -46.4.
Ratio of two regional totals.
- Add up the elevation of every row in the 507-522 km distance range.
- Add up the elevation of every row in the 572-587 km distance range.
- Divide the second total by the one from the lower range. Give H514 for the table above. 1.13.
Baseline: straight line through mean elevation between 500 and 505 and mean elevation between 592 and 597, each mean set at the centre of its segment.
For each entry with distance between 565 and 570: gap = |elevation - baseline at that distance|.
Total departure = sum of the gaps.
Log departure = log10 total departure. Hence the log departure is -0.21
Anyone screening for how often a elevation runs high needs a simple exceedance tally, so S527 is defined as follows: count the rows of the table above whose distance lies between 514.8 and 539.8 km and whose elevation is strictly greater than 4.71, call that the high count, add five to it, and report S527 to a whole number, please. 6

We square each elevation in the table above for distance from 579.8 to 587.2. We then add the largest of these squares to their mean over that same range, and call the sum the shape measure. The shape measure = 46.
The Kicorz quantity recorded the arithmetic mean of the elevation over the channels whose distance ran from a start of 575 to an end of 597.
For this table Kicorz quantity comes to 4.85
